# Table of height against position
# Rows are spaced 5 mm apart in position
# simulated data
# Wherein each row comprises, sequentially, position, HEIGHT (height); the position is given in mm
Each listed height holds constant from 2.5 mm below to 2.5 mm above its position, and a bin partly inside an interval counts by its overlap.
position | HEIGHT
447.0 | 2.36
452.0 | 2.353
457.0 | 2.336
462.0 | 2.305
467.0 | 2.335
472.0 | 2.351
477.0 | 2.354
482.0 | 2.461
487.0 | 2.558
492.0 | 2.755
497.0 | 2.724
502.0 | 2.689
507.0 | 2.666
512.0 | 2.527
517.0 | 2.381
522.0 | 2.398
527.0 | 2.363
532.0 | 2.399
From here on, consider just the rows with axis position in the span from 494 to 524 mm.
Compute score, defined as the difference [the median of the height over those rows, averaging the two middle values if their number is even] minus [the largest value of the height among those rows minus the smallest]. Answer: 2.25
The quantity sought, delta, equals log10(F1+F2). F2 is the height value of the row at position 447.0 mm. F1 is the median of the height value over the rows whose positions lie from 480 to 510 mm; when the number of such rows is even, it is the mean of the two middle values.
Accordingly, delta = 0.702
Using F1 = 2.68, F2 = 2.36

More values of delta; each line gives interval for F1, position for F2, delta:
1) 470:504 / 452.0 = 0.691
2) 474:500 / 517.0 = 0.694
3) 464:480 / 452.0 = 0.672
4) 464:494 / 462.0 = 0.673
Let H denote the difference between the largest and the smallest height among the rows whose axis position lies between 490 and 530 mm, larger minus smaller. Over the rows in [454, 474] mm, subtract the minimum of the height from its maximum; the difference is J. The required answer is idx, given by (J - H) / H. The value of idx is -0.9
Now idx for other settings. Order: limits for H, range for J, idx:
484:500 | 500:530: 0.7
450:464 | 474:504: 7.4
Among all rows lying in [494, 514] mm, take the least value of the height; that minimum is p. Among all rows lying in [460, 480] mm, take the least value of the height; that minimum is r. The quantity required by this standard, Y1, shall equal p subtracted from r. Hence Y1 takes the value -0.22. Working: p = 2.527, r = 2.305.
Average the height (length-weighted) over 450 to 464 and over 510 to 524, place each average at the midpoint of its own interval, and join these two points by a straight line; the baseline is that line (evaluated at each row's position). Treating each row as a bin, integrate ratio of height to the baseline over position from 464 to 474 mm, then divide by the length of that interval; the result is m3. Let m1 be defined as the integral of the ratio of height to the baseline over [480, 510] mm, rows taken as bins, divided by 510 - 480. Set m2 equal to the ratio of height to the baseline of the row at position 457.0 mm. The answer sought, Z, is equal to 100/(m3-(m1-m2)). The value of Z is 112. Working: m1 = 1.103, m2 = 1.00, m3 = 1.00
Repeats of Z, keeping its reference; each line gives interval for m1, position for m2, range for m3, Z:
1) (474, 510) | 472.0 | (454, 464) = 110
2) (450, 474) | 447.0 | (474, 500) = 91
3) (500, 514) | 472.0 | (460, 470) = 111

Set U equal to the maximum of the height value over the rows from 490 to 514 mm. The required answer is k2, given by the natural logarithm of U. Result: 1.01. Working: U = 2.755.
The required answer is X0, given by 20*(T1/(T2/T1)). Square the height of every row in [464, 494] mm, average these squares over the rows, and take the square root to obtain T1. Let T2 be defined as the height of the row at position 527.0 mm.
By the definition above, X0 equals 51.8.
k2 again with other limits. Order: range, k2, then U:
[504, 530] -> 0.98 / 2.666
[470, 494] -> 1.01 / 2.755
